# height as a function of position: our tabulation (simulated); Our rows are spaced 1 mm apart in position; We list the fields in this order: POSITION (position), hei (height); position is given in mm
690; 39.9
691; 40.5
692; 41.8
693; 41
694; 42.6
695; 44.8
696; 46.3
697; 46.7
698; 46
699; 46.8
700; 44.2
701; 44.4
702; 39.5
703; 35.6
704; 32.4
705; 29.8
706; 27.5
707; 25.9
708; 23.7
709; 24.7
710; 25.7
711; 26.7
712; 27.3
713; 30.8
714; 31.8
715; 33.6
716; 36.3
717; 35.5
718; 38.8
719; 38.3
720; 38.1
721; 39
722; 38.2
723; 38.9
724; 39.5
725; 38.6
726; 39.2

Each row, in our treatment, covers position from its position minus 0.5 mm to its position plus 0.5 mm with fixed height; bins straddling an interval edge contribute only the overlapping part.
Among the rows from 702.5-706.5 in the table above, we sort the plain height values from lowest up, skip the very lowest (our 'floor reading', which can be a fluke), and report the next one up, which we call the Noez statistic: 29.8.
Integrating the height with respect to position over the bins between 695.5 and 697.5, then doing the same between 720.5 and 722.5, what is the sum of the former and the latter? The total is 170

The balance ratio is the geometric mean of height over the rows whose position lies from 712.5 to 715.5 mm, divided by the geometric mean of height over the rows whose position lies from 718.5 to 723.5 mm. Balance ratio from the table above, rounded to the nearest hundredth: 0.83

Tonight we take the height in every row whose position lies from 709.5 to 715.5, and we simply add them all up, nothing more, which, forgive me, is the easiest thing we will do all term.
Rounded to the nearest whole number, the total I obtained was 176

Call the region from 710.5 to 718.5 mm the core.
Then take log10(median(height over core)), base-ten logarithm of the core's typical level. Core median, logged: 1.51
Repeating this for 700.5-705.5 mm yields 1.55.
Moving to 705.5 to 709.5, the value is 1.40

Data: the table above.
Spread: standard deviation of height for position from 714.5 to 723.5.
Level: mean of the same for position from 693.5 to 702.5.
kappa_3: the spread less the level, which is -43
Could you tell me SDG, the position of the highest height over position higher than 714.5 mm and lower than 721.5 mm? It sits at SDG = 721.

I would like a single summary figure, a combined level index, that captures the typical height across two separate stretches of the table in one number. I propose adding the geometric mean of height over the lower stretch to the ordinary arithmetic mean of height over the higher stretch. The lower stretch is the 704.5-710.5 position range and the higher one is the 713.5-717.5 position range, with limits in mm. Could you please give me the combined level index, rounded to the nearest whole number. 60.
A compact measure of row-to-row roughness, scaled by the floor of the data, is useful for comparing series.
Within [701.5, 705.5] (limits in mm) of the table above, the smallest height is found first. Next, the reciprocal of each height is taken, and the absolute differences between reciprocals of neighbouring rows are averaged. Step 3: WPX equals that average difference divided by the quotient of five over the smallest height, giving 0.0164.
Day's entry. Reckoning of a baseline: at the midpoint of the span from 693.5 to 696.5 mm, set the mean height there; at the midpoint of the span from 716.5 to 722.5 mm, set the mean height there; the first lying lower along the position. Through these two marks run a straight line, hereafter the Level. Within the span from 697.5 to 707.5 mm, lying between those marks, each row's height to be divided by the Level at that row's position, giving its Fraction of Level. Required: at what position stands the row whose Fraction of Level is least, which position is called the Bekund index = 707 mm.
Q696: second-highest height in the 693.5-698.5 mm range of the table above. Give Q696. 46.3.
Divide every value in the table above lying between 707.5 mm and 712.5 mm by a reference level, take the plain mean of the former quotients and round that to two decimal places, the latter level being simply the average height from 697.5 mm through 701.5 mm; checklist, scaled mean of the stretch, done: 0.56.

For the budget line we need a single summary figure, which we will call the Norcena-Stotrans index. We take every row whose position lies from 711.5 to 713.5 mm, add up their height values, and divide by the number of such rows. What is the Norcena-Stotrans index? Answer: 29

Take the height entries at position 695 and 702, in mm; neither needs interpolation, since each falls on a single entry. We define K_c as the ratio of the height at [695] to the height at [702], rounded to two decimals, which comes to 1.13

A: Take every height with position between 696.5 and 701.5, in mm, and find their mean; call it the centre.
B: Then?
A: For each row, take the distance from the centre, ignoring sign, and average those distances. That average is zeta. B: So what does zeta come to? 1.1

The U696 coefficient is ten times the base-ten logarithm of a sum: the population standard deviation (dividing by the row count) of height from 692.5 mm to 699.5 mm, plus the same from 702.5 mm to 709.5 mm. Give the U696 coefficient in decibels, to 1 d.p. 7.9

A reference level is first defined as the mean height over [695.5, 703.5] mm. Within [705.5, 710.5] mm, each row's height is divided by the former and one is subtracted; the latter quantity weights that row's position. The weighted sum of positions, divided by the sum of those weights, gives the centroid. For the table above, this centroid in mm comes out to 708.1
